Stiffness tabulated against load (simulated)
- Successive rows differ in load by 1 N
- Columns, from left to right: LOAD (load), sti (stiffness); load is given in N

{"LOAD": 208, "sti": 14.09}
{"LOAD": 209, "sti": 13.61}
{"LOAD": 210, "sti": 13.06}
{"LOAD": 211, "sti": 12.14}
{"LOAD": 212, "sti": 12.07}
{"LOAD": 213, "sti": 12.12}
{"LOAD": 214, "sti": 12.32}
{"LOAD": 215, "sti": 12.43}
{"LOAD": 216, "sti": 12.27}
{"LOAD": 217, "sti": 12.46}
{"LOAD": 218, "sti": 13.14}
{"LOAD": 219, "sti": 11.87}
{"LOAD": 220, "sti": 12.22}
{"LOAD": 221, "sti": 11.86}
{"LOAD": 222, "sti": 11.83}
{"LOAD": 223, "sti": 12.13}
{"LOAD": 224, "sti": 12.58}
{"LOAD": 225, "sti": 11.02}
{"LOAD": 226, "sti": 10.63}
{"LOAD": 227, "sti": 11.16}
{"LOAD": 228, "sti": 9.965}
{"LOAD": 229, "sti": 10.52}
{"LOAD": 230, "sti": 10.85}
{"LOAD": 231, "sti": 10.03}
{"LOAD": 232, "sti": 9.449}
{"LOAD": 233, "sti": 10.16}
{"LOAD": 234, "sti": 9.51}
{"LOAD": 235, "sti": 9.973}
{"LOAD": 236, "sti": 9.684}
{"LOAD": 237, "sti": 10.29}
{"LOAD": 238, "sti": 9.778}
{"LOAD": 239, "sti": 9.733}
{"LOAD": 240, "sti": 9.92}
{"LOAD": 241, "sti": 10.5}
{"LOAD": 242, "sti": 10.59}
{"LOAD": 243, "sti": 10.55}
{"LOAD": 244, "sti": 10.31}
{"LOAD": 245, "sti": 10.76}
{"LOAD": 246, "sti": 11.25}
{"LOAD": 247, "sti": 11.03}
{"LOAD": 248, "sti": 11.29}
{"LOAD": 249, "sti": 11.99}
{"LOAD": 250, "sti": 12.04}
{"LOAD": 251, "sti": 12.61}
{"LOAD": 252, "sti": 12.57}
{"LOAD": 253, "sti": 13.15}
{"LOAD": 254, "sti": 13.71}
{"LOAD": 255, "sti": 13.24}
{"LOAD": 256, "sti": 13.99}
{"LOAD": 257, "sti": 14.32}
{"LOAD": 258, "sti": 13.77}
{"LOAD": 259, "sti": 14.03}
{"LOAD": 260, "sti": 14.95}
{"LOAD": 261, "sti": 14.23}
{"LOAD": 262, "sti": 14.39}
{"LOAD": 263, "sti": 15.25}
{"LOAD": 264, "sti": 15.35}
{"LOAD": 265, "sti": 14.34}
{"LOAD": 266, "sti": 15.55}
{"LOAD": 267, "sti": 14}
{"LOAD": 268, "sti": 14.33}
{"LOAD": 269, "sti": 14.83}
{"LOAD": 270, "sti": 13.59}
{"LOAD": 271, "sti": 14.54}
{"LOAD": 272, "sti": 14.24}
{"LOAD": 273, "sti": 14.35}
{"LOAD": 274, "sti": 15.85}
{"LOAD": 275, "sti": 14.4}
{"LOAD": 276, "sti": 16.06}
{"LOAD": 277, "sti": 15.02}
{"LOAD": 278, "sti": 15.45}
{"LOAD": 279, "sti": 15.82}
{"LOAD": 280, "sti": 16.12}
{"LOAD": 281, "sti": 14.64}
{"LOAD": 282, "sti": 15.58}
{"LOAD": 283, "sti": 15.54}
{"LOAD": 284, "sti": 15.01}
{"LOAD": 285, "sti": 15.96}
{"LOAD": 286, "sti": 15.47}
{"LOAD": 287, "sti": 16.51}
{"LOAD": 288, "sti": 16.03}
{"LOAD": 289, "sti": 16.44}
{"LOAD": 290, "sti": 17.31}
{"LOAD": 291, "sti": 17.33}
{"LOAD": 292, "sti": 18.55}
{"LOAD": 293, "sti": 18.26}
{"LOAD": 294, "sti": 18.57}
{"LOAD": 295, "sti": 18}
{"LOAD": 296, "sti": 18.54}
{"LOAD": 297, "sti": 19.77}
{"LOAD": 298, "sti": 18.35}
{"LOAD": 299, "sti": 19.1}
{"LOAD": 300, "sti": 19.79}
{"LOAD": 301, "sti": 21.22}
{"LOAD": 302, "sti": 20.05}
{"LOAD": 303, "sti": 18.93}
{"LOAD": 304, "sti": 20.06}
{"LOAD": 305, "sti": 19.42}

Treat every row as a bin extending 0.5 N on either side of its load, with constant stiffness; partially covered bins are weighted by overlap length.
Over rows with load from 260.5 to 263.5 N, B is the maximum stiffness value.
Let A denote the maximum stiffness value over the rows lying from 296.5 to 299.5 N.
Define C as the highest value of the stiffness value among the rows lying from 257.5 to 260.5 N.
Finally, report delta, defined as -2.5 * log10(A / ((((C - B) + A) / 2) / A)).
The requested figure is -4.0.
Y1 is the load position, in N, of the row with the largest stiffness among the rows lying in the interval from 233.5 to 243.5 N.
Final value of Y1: 242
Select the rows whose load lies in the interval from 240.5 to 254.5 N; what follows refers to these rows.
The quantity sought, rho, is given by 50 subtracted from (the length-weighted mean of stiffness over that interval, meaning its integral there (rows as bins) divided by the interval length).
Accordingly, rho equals -38.4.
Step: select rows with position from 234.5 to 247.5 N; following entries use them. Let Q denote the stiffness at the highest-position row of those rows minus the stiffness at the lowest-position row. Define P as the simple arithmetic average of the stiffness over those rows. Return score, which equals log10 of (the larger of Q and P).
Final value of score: 1.01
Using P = 10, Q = 1.1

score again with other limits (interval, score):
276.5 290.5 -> 1.20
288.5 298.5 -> 1.26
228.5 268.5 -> 1.08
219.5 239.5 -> 1.03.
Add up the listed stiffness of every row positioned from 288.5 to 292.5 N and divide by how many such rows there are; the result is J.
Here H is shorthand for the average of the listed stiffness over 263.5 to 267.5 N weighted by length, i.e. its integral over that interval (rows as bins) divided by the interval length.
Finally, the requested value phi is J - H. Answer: 2.6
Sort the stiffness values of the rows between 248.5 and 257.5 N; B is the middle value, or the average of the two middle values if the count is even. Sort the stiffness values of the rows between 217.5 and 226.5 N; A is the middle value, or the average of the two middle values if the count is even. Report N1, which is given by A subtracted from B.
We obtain 1.3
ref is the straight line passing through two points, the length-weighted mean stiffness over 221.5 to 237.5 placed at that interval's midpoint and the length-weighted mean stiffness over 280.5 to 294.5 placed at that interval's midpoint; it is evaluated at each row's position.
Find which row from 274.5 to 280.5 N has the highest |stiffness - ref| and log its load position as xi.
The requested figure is 275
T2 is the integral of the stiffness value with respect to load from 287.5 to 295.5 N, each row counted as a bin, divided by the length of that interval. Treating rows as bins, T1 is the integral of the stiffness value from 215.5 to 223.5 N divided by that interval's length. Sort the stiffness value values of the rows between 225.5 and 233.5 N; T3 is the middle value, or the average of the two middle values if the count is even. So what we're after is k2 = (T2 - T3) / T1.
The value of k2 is 0.6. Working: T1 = 12.2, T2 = 17.6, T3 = 10.3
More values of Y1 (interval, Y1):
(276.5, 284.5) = 280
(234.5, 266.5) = 266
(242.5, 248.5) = 248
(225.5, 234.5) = 227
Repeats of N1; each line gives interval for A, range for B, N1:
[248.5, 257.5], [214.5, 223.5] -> -0.9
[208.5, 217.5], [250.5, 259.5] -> 1.4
